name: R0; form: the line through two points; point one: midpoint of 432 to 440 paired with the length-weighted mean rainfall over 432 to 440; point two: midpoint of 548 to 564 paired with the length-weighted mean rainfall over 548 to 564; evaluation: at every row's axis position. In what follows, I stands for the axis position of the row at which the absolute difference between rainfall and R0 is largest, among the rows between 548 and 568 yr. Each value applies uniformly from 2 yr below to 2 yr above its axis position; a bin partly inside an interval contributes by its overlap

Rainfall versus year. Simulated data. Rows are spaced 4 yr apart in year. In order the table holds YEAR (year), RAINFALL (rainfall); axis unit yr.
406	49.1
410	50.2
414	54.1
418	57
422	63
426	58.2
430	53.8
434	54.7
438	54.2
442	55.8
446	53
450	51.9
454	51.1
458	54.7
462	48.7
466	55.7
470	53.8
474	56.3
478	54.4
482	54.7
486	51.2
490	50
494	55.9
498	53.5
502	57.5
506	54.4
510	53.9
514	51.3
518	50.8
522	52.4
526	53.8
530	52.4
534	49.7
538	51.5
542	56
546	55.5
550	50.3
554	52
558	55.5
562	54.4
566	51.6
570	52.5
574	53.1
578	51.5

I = 550 yr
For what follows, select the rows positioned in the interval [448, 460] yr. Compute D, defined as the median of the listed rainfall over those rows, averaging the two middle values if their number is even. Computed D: 51.9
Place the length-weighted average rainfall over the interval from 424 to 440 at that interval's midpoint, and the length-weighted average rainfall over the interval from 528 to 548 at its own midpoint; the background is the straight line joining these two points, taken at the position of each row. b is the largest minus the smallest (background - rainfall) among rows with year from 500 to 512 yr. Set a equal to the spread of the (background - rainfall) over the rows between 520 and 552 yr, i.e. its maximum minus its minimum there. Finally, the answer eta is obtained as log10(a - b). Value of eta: 0.5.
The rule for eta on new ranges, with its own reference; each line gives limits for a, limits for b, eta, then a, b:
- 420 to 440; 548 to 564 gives 0.6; 9.0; 5.4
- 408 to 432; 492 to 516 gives 0.9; 13.0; 6.0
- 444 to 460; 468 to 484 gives 0.0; 3.7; 2.6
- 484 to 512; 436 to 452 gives 0.6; 7.7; 3.7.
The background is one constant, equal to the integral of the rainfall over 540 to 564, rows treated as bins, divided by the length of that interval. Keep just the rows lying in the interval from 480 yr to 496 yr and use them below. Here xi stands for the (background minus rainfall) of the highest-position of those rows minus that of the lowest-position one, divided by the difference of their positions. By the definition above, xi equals -0.1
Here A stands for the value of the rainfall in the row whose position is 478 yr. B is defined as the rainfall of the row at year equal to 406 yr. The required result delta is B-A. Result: -5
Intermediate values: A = 54.4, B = 49.1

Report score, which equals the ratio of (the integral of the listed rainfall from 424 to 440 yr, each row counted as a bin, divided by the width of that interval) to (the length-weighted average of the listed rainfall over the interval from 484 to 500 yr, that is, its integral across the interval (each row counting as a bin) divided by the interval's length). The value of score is 1.05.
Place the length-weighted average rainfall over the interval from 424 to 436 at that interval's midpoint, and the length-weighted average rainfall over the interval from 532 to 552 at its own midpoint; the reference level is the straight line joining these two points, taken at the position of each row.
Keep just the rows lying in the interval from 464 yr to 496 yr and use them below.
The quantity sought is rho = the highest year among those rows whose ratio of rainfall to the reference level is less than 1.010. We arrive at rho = 490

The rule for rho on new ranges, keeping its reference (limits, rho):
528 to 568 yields 566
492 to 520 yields 518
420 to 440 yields 438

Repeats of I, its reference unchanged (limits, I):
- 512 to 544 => 534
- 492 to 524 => 502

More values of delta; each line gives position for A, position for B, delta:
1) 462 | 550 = 2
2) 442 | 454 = -5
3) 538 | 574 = 2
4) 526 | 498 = 0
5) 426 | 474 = -2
